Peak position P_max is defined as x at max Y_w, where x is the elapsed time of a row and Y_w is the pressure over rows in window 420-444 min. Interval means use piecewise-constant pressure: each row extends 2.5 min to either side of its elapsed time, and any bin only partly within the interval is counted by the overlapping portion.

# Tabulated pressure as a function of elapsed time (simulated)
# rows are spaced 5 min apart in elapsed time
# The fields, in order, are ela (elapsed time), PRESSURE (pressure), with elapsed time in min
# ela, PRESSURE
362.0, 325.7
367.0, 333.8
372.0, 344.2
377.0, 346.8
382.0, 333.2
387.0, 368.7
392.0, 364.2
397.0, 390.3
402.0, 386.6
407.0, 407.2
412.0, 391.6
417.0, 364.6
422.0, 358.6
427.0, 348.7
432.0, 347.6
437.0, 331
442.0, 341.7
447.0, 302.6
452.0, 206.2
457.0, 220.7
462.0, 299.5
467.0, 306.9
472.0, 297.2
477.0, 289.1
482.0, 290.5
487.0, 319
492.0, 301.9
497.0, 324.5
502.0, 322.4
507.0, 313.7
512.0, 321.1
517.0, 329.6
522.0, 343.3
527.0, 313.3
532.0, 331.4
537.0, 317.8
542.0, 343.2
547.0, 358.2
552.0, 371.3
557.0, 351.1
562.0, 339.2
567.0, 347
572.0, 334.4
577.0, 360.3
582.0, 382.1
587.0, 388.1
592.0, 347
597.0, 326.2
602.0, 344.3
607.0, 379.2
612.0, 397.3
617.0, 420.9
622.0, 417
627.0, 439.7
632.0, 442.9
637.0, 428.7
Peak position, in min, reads 422.0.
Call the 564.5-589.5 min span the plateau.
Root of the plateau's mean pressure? 19.0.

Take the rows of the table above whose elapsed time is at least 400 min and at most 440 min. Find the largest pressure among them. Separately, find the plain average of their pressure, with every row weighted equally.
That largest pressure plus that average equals 774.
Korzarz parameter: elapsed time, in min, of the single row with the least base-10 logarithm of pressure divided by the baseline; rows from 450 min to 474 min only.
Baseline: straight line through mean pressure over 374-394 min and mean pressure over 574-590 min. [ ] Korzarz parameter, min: 452.0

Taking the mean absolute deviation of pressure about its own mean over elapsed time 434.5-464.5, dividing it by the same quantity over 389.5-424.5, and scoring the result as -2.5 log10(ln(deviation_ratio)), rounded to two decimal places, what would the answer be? -0.11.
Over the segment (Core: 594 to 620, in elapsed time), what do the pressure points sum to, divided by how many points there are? 374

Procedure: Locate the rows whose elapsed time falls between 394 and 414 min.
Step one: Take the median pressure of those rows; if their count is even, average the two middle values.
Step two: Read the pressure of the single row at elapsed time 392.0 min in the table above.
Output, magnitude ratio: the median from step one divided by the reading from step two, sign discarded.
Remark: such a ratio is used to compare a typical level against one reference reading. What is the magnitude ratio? 1.07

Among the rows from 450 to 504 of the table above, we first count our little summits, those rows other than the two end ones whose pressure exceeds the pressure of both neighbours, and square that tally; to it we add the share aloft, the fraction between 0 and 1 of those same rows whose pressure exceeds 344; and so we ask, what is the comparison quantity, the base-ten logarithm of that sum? 1.0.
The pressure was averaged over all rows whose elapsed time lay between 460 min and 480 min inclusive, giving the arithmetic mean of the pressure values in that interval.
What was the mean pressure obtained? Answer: 298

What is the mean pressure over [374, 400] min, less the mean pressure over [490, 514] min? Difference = 44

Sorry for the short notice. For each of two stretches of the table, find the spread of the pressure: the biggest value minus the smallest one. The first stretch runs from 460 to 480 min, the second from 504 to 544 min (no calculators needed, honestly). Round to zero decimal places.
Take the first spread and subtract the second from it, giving -12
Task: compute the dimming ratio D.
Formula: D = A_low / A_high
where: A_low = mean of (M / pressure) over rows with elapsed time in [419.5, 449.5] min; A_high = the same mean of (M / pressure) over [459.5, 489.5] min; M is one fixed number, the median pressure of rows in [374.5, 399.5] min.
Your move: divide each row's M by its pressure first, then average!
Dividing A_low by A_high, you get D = 0.89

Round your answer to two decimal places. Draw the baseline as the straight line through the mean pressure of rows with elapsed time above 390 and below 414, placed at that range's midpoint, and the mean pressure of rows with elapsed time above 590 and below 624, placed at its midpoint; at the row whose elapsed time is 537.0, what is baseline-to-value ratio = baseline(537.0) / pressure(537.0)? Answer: 1.20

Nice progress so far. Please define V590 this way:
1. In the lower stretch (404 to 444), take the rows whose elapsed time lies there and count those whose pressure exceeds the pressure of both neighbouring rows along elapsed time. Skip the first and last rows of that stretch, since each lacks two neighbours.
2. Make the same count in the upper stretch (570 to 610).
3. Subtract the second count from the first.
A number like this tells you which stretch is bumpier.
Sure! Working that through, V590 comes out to -1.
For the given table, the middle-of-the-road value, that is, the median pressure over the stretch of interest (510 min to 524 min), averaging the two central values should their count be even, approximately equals 330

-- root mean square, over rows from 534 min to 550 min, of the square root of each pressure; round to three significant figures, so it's 18.4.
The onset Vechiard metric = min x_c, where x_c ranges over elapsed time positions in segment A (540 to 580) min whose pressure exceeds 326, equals 542.0 min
